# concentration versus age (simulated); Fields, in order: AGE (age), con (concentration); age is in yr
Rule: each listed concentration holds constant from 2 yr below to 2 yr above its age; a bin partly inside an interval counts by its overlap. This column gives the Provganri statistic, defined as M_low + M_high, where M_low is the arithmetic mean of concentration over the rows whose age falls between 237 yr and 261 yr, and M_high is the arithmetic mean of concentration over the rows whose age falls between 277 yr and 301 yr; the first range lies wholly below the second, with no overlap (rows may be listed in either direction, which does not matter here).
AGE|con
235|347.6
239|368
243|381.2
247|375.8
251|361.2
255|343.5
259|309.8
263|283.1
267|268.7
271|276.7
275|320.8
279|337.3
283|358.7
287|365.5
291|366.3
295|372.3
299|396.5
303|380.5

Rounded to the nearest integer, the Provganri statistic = 723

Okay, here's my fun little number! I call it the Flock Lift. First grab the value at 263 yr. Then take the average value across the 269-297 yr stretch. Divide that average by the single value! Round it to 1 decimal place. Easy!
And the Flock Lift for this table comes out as 1.2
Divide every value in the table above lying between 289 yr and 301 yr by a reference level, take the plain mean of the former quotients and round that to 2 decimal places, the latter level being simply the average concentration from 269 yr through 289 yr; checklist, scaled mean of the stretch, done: 1.14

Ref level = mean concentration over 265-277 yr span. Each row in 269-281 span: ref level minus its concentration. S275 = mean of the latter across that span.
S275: -23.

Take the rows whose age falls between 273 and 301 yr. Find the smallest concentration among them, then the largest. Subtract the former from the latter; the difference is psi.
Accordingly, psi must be 76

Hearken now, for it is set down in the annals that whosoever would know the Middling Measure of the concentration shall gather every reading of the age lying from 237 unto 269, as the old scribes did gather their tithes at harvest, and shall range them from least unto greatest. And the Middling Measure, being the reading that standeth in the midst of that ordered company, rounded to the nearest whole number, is 352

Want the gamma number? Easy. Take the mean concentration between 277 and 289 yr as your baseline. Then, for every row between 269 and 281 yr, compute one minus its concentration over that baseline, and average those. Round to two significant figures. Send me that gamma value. 0.12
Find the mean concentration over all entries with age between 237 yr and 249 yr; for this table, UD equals 375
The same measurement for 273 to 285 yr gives 339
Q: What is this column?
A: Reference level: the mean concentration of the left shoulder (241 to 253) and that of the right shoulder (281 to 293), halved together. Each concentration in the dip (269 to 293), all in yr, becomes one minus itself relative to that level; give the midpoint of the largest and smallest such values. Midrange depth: 0.13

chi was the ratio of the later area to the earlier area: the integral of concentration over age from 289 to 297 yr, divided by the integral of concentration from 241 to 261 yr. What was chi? 0.42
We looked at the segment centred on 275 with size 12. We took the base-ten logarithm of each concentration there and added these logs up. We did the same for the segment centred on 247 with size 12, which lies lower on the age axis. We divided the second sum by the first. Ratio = 1.03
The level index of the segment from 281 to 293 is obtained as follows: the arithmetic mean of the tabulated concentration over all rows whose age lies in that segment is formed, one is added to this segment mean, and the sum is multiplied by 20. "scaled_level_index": 7290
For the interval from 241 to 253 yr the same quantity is 7475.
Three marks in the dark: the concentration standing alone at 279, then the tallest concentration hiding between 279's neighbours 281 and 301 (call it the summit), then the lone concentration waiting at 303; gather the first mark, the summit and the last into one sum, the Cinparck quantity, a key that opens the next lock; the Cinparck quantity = 1114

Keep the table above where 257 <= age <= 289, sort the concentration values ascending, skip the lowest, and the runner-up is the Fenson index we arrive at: 276.7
